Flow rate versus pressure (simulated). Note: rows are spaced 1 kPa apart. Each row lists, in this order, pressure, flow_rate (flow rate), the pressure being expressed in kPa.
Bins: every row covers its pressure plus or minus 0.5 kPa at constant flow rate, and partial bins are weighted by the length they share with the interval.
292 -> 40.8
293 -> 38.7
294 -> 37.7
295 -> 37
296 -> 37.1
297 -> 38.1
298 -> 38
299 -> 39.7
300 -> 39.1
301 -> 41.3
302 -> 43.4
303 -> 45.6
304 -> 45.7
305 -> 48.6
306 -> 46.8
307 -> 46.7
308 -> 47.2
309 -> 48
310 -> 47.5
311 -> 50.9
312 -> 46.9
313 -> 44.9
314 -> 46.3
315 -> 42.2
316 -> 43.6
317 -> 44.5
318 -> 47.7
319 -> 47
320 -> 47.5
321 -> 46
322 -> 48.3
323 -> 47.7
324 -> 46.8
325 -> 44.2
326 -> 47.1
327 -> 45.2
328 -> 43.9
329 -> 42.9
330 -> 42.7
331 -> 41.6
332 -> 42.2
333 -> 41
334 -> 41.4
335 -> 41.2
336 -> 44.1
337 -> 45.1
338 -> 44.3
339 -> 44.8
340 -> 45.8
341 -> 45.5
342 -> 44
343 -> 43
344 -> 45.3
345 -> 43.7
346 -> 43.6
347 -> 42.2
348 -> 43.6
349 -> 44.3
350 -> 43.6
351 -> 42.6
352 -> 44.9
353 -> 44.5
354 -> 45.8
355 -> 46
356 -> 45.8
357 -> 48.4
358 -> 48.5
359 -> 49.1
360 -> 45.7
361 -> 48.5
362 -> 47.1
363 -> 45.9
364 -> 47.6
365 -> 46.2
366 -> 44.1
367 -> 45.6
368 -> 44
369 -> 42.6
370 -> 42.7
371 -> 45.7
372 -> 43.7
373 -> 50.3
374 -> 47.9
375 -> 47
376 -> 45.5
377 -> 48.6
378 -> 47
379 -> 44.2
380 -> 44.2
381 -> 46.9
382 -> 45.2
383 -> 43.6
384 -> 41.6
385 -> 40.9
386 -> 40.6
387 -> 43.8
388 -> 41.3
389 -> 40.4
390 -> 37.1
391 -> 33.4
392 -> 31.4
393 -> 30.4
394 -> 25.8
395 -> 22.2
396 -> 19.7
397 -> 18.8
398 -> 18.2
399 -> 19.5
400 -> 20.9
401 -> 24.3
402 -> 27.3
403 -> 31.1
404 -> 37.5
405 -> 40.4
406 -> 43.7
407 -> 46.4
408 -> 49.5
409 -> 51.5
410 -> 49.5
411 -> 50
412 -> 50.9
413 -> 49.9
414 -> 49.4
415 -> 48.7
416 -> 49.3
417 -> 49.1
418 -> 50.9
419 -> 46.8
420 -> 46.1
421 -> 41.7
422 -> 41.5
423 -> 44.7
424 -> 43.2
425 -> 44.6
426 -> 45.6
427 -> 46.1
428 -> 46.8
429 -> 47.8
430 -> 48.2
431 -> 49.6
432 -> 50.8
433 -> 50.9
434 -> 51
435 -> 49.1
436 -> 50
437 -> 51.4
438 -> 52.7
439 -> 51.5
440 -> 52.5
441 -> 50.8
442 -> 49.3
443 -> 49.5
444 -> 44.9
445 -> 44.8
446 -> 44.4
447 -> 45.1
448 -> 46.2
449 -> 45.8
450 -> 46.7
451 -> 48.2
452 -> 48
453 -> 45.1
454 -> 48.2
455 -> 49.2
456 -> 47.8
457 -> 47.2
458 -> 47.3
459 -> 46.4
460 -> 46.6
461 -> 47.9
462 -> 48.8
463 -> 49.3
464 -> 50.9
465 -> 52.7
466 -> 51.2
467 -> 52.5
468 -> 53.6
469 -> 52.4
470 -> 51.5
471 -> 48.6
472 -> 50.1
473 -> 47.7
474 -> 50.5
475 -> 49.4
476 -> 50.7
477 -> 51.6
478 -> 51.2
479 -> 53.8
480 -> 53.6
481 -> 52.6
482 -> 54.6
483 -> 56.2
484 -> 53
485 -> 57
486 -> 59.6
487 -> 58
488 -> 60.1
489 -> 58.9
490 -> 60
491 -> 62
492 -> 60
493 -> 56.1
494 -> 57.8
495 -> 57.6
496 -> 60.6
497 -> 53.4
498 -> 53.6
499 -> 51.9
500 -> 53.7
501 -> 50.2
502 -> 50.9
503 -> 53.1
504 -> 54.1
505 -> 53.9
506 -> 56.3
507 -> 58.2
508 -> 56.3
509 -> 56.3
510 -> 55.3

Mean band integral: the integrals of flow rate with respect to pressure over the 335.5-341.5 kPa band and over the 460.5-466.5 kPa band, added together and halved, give 285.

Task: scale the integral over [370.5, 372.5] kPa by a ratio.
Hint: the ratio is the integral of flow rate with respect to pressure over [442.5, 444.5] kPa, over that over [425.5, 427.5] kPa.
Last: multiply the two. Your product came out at 92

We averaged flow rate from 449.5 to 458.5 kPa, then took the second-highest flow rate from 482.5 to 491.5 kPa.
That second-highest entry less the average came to 13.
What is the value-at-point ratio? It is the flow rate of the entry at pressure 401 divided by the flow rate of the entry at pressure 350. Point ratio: 0.56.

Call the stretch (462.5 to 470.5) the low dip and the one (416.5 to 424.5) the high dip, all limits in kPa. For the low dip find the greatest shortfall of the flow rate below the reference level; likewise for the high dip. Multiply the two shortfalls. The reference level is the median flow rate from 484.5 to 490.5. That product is 177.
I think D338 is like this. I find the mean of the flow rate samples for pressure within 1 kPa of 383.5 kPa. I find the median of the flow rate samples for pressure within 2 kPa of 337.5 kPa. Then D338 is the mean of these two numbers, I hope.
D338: 43.6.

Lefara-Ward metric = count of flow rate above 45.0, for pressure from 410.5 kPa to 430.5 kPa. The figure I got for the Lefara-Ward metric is 15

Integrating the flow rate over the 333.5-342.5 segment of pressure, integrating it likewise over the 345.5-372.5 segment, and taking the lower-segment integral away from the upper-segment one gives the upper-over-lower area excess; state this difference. 826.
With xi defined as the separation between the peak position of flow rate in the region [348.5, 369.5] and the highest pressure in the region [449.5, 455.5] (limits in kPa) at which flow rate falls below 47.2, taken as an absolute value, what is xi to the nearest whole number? 94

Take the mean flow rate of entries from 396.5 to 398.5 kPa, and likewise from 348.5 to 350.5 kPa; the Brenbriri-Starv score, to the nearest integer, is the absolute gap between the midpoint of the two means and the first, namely 13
